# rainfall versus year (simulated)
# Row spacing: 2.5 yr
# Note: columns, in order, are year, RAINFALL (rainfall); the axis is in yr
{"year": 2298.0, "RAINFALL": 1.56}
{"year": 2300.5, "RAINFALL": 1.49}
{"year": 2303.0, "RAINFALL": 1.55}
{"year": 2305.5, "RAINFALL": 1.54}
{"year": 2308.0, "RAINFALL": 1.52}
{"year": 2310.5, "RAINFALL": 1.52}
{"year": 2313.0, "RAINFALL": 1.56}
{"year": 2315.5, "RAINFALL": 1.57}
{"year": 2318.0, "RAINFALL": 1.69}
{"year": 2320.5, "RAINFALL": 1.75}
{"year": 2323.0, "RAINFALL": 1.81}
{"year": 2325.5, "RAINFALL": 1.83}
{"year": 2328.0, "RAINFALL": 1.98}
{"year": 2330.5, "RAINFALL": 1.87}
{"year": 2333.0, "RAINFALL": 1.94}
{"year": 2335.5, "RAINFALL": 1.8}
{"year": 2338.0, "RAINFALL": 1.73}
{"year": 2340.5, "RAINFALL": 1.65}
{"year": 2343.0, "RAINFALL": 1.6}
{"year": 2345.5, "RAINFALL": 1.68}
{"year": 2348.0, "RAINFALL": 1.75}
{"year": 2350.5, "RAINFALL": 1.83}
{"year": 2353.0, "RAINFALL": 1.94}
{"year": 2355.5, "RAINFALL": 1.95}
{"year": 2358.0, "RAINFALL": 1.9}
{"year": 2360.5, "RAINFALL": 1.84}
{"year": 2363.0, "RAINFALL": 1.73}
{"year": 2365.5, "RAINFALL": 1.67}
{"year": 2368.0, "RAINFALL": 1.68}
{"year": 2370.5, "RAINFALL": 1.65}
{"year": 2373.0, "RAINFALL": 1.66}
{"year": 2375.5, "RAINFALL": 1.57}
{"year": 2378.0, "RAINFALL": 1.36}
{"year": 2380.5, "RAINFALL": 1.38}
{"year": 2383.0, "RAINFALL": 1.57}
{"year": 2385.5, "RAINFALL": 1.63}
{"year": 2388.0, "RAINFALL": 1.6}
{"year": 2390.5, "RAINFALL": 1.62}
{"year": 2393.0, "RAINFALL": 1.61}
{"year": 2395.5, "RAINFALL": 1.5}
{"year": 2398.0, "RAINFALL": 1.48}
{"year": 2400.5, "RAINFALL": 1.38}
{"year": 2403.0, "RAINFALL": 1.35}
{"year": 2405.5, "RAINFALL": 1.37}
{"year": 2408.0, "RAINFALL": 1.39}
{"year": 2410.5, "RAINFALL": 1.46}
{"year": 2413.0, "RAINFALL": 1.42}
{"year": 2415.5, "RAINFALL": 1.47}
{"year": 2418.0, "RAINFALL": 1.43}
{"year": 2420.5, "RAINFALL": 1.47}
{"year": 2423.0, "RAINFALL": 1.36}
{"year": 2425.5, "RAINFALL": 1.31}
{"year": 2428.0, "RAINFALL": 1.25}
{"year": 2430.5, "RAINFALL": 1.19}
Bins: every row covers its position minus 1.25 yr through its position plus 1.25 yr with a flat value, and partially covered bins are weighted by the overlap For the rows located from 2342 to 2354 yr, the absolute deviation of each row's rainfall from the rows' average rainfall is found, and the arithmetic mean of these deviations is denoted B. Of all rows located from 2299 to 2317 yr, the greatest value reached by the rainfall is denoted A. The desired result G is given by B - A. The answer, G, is -1.47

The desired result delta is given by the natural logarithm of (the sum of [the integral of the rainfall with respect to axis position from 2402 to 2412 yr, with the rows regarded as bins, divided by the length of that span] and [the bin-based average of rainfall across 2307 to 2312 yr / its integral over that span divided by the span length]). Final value 1.07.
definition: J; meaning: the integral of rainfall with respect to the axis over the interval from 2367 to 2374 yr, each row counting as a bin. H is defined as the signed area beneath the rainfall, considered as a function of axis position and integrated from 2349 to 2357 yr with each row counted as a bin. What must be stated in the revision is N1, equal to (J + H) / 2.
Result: 13.4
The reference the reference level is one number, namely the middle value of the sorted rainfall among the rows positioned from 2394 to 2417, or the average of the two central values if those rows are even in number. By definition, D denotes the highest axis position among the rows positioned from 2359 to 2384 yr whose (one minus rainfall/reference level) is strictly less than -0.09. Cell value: 2383.0 yr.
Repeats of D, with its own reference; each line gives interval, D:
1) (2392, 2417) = 2393.0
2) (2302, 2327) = 2325.5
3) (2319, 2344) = 2343.0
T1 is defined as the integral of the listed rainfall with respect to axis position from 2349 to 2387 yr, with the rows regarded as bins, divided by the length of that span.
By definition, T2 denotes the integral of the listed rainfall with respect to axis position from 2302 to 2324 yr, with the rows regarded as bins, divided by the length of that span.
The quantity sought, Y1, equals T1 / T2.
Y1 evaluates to 1.05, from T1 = 1.69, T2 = 1.61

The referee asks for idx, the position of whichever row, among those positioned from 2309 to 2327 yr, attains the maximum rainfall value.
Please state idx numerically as 2325.5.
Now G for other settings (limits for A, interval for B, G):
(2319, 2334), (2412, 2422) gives -1.96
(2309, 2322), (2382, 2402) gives -1.68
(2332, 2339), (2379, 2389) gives -1.86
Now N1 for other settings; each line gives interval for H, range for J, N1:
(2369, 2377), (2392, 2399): 11.8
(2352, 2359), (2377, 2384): 11.8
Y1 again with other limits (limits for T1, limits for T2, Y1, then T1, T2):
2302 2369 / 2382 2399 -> 1.10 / 1.74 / 1.57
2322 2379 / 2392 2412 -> 1.22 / 1.76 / 1.44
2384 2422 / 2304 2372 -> 0.85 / 1.48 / 1.74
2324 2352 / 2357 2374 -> 1.03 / 1.79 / 1.73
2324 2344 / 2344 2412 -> 1.12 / 1.80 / 1.61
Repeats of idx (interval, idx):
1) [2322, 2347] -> 2328.0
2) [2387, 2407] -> 2390.5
